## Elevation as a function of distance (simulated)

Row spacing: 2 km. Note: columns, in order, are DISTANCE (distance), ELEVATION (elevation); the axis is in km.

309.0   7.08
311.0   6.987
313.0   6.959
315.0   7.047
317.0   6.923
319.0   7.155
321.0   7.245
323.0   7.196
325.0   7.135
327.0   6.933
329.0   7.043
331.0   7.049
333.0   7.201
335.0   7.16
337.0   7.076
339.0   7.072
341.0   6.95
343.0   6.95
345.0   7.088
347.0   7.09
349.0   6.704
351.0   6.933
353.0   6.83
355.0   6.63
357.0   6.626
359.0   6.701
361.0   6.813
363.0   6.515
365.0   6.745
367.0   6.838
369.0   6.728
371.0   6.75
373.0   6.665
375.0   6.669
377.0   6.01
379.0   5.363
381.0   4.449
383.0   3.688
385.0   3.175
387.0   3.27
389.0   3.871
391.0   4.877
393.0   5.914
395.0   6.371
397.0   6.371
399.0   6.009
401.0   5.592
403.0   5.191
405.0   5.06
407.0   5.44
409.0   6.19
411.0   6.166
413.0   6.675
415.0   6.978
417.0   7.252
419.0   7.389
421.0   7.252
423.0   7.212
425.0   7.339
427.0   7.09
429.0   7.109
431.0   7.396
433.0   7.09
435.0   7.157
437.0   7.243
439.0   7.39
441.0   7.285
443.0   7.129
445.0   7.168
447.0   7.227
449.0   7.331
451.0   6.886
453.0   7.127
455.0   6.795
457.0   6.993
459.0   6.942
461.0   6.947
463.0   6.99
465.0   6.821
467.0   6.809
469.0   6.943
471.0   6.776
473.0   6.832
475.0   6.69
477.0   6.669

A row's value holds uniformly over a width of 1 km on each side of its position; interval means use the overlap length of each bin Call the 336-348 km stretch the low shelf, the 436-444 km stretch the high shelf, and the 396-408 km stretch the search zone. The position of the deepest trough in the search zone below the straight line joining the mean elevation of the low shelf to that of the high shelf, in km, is 405.0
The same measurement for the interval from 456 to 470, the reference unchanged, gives 467.0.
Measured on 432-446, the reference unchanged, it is 433.0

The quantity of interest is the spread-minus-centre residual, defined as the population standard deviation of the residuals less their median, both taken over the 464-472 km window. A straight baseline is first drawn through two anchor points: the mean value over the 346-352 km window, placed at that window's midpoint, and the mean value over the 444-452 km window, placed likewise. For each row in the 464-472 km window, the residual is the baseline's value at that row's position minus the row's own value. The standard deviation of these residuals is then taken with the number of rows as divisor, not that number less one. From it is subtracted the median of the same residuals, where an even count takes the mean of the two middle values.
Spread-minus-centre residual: -0.3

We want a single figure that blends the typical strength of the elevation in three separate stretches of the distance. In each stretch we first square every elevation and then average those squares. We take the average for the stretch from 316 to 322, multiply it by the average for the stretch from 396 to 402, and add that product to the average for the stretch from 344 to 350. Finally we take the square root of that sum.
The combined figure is 43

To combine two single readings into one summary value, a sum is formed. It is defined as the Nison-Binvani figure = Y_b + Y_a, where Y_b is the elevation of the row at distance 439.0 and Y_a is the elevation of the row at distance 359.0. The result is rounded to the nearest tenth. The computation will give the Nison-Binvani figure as 14.1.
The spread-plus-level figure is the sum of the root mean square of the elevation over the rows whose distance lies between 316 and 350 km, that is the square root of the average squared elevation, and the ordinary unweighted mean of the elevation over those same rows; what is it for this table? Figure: 14.1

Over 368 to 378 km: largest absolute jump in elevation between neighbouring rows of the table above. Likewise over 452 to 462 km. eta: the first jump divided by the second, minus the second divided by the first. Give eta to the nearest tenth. 1.5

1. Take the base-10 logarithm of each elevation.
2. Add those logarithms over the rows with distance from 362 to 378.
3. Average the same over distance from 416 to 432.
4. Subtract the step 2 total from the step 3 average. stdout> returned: -5.70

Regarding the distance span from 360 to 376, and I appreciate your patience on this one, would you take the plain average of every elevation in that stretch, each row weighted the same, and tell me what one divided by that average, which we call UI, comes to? 0.149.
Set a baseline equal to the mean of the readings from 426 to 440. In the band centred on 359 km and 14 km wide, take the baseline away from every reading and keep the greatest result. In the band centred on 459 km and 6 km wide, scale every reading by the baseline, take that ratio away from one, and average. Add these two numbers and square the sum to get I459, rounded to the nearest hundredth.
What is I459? 0.12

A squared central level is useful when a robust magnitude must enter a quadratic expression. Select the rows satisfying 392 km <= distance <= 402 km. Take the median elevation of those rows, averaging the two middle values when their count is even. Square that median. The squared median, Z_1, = 36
